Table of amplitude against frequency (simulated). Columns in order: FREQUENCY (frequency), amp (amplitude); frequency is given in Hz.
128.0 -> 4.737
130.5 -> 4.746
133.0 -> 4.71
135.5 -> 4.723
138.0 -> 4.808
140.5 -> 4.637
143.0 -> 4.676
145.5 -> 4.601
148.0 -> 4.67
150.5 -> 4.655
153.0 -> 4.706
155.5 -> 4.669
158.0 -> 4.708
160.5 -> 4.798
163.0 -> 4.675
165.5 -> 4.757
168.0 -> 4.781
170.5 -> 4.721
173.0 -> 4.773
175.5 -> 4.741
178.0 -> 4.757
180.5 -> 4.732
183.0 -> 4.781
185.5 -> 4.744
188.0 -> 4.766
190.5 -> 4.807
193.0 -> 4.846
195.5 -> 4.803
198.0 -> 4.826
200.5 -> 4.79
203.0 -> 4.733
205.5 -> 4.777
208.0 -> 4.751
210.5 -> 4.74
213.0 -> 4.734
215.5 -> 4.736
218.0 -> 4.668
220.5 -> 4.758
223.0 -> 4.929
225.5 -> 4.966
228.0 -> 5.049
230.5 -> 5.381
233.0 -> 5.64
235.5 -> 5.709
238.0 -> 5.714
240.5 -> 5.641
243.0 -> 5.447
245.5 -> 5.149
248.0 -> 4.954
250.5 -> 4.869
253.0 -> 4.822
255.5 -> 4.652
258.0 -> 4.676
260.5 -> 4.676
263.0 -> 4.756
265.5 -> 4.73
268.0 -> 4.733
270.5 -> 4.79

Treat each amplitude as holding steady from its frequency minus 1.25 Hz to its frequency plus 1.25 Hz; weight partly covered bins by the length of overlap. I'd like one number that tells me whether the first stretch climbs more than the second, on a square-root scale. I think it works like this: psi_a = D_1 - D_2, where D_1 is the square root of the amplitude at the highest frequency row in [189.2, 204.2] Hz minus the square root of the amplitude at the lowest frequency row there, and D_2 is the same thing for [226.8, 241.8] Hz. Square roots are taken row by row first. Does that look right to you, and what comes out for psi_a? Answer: -0.15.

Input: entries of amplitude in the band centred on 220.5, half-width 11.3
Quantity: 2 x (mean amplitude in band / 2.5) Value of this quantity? 3.91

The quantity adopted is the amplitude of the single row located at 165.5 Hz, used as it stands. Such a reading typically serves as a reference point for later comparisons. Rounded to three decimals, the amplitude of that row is 4.757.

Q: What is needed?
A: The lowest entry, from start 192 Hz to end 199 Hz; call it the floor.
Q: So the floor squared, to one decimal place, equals 23.1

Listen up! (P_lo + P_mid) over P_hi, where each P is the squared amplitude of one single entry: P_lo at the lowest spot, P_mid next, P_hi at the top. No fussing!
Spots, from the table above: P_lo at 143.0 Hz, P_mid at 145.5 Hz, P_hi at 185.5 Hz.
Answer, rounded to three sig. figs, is 1.91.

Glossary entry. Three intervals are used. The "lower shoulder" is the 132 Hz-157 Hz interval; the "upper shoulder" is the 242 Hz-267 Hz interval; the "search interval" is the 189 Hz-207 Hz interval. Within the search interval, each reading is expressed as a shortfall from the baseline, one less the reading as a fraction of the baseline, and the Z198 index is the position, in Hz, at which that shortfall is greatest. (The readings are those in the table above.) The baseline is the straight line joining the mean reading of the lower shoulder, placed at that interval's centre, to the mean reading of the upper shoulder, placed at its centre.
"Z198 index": 203.0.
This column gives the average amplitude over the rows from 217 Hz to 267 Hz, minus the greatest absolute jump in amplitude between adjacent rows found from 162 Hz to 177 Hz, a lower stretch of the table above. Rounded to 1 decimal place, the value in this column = 5.0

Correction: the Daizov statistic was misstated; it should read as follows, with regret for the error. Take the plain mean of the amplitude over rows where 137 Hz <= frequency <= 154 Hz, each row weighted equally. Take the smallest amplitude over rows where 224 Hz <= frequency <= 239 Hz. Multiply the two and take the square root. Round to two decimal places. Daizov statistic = 4.82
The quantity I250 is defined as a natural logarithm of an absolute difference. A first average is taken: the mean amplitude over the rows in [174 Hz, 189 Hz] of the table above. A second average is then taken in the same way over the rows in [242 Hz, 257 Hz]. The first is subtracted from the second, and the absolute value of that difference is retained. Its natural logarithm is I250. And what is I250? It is -1.5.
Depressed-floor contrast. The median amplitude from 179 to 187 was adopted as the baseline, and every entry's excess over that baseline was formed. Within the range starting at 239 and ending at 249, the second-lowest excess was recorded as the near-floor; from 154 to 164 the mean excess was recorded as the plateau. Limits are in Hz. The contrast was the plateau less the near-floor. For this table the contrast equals -0.4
